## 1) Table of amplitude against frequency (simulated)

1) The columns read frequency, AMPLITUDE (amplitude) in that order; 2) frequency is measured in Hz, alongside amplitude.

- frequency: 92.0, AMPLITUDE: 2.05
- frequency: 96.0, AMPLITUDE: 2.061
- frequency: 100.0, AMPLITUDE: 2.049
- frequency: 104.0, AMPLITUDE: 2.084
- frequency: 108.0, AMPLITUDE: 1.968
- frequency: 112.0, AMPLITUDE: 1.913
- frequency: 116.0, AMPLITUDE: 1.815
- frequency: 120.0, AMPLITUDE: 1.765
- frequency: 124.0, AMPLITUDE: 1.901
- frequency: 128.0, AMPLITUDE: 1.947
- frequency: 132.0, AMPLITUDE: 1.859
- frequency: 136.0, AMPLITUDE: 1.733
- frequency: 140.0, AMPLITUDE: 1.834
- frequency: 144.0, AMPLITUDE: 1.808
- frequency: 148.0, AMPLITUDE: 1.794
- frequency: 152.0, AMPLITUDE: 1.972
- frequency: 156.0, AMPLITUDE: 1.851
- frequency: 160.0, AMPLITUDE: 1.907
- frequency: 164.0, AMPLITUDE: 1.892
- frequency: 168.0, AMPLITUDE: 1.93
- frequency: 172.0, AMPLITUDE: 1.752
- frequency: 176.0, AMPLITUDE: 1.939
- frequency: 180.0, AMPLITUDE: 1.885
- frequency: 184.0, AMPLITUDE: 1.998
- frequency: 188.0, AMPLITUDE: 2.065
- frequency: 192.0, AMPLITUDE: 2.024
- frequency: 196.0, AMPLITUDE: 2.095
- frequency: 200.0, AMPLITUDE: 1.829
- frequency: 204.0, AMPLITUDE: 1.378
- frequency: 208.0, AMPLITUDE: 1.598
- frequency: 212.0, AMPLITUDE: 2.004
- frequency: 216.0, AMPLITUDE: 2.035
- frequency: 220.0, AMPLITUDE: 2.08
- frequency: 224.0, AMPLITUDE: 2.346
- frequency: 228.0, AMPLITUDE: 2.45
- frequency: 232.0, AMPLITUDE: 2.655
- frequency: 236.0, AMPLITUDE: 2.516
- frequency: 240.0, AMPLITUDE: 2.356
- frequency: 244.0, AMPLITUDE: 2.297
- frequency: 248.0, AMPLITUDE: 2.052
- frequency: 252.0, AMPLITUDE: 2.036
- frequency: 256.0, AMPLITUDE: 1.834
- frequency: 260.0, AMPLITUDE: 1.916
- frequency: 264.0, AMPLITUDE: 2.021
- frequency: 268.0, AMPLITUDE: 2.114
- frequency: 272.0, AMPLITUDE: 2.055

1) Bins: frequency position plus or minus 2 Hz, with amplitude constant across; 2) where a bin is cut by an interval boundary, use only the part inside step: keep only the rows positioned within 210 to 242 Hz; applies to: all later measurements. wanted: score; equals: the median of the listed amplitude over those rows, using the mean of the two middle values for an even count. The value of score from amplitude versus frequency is 2.35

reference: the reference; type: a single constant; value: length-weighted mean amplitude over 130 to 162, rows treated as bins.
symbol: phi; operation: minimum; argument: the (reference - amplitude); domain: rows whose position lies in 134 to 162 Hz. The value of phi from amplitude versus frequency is -0.13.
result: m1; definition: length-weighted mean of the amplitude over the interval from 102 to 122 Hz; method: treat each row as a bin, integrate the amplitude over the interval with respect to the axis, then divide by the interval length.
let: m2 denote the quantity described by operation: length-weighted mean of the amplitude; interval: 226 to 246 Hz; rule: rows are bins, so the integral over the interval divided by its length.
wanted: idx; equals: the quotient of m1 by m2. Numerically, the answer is 0.78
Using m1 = 1.91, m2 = 2.45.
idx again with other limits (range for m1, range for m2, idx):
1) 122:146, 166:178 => 0.99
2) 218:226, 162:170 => 1.16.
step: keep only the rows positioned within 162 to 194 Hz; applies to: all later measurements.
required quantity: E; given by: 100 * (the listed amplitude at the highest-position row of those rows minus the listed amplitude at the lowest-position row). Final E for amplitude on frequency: 13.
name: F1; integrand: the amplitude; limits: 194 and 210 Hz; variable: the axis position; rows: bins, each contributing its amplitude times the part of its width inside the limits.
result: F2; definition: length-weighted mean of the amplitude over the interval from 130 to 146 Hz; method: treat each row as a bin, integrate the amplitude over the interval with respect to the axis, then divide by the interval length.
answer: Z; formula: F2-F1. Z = -25.8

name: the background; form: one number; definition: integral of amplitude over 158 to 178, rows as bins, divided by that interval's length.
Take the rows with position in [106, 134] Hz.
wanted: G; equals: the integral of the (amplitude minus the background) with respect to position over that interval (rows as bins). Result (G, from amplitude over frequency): -0.1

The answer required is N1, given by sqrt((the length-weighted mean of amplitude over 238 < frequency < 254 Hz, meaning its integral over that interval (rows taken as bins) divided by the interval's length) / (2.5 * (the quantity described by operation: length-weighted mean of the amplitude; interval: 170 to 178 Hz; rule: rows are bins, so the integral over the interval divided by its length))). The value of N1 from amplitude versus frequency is 0.688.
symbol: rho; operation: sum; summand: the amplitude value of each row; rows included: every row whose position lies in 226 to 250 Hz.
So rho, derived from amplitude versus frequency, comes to 14.3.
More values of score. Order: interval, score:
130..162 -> 1.84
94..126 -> 1.94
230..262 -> 2.17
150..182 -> 1.90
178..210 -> 1.94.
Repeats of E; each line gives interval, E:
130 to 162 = 5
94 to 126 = -16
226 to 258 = -62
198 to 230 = 62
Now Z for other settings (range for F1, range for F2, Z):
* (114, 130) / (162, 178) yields -27.8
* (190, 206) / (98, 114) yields -27.3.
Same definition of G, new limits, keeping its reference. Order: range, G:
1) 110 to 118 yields -0.2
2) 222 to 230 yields 4.1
